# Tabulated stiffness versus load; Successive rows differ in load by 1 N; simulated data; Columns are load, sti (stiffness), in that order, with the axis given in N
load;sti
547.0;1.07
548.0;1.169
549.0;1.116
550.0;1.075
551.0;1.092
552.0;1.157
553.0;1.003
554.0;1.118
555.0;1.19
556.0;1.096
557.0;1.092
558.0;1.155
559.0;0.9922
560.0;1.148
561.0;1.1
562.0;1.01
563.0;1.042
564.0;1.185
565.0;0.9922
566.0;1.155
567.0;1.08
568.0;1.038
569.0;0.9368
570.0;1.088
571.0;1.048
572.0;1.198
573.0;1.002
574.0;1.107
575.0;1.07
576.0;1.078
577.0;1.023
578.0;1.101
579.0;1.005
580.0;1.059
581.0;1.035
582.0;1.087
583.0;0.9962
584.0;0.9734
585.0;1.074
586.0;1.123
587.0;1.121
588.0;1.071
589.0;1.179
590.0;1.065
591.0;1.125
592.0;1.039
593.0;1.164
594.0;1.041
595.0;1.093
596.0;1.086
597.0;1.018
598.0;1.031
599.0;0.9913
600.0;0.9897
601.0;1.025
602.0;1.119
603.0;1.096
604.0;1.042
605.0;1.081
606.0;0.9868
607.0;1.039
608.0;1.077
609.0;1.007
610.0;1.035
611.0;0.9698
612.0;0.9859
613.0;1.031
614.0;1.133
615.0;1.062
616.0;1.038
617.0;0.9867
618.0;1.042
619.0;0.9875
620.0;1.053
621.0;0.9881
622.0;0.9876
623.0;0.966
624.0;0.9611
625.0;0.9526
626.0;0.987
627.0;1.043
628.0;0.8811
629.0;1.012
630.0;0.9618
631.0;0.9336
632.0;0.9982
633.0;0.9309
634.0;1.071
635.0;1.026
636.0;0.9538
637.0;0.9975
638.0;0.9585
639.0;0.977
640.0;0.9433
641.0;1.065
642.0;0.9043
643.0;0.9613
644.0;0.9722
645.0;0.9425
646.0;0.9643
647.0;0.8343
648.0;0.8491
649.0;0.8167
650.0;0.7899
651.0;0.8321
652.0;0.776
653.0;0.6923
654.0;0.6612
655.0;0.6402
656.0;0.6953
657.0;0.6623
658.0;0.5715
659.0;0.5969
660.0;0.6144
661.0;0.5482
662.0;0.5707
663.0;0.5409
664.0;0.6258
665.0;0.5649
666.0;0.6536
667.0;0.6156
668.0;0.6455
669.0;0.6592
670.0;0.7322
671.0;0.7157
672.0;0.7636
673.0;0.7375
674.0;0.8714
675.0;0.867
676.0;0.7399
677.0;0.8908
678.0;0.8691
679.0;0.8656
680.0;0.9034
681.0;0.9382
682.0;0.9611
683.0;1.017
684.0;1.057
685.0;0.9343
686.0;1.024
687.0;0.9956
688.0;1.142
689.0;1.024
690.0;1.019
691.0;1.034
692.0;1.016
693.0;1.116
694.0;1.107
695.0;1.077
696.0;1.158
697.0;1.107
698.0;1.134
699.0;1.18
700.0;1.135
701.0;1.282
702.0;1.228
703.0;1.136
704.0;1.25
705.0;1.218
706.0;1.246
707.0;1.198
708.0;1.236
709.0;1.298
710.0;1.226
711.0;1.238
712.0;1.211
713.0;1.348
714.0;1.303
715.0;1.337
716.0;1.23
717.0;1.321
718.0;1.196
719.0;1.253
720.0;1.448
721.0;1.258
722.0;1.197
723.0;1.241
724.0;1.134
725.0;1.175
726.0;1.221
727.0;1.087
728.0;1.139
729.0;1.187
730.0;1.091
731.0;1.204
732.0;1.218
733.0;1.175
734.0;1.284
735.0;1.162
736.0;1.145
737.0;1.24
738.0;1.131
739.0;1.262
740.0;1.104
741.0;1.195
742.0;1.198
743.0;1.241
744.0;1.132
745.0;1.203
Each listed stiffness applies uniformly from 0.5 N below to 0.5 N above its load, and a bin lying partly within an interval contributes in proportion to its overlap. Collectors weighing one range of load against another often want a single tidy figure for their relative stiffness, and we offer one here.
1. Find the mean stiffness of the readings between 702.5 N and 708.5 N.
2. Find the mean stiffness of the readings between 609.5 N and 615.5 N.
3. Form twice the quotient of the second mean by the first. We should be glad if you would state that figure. 1.7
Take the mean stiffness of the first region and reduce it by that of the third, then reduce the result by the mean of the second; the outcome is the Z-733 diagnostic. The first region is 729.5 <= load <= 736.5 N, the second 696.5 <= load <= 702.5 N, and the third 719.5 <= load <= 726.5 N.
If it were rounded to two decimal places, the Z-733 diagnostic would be -1.23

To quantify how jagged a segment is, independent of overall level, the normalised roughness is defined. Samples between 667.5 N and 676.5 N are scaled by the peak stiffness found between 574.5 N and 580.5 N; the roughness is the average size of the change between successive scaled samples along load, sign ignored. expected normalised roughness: 0.050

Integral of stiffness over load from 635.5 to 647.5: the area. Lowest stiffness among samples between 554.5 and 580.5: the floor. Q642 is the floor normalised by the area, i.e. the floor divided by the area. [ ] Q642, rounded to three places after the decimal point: 0.082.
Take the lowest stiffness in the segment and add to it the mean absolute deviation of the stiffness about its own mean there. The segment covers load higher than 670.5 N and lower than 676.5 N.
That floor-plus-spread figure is 0.77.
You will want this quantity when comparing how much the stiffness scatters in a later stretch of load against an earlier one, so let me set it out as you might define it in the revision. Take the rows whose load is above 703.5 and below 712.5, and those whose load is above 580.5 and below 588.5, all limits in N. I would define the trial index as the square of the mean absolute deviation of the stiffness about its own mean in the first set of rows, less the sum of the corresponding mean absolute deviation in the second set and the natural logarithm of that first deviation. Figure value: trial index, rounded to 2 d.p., 3.87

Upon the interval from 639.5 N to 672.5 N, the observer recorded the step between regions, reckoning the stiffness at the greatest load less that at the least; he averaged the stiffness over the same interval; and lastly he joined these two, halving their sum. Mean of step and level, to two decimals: 0.28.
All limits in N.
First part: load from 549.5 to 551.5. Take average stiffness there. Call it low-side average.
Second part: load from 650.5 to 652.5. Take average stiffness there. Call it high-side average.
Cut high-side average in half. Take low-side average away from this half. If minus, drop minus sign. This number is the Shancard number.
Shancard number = 0.68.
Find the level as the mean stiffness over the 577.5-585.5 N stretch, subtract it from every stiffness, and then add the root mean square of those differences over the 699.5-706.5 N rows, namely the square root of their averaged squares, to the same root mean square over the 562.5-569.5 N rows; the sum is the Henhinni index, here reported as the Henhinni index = 0.26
